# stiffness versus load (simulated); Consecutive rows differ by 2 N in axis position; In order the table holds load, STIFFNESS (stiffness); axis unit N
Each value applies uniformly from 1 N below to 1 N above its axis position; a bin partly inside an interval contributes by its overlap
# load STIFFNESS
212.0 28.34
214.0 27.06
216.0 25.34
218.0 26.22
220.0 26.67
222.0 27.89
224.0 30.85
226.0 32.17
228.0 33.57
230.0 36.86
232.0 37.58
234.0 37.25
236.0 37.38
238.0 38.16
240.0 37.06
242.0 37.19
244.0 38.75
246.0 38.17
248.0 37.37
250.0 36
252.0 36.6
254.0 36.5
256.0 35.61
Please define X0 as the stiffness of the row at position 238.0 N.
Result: 38.16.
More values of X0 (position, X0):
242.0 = 37.19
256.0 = 35.61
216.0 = 25.34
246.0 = 38.17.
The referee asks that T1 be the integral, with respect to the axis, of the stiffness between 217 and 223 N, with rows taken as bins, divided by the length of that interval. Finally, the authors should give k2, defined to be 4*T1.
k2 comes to 107.7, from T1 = 26.9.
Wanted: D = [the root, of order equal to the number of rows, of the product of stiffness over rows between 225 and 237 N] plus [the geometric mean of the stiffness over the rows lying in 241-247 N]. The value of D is 74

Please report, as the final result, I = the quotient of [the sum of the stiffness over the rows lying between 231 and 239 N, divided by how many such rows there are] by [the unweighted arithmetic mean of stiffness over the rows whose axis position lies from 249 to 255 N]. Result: 1.03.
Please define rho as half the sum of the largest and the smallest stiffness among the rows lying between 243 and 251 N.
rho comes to 37.4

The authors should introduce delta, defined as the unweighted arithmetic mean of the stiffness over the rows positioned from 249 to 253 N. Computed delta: 36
